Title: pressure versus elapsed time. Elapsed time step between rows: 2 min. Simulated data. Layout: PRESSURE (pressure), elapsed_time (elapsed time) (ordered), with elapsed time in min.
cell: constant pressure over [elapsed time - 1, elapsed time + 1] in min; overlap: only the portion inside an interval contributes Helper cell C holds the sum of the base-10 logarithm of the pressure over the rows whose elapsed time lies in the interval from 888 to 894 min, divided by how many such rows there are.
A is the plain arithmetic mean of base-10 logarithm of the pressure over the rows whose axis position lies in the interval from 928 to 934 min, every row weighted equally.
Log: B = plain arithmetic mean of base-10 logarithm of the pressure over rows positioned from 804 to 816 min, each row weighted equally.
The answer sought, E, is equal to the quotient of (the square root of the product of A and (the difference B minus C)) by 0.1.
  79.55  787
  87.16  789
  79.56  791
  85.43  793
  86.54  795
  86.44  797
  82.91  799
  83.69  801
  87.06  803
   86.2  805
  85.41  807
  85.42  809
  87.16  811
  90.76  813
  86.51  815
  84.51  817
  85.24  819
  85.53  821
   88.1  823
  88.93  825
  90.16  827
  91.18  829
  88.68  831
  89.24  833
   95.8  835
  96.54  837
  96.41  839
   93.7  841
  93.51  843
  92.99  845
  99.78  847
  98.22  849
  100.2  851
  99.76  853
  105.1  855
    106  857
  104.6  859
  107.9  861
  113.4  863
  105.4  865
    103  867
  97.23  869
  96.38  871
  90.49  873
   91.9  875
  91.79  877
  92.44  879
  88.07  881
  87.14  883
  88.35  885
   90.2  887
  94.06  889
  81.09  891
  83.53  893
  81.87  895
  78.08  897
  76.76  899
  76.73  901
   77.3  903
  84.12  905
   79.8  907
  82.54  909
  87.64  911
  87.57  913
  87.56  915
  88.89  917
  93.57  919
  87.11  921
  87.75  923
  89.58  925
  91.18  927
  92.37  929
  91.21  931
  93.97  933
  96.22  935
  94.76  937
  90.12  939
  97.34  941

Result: 0.9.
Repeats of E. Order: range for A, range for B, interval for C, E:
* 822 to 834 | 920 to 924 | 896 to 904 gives 3.2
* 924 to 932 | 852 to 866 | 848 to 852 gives 2.4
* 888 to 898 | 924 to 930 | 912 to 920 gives 1.2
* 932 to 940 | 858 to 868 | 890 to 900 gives 4.9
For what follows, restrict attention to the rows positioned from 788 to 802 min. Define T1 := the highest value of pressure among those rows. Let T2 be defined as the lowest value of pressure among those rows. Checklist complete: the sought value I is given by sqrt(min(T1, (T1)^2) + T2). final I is 12.9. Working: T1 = 87.16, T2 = 79.56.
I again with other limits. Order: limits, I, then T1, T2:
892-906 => 12.7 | 84.12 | 76.73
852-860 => 14.3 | 106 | 99.76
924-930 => 13.5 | 92.37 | 89.58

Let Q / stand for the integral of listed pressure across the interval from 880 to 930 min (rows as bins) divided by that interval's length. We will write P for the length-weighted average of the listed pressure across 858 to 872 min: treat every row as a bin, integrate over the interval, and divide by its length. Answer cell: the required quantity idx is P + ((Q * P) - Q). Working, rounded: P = 104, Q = 86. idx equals 8931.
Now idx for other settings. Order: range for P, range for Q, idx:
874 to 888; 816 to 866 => 8636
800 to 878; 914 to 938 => 8569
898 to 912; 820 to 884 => 7726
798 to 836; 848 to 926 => 7990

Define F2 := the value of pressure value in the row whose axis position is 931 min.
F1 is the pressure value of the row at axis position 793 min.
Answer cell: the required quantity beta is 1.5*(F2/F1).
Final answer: 1.60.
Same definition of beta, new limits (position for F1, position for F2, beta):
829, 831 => 1.46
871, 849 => 1.53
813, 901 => 1.27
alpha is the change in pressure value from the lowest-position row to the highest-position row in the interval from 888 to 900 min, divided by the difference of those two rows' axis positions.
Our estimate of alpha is -1.7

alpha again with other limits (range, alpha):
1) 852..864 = 1.4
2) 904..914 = 0.4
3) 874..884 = -0.6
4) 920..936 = 0.7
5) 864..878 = -1.1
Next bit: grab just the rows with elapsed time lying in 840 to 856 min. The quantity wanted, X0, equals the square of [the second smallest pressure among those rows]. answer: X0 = 8744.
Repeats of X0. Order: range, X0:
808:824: 7266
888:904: 5892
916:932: 7700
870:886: 7756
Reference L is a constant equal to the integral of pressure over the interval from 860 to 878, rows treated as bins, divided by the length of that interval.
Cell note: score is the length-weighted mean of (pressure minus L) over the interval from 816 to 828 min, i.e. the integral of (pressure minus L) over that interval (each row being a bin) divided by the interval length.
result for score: -13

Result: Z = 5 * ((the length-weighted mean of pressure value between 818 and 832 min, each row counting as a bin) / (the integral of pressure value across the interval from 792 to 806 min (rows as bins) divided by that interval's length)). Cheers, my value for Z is 5.2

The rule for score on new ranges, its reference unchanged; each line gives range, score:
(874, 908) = -15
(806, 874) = -5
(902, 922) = -14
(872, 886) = -10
